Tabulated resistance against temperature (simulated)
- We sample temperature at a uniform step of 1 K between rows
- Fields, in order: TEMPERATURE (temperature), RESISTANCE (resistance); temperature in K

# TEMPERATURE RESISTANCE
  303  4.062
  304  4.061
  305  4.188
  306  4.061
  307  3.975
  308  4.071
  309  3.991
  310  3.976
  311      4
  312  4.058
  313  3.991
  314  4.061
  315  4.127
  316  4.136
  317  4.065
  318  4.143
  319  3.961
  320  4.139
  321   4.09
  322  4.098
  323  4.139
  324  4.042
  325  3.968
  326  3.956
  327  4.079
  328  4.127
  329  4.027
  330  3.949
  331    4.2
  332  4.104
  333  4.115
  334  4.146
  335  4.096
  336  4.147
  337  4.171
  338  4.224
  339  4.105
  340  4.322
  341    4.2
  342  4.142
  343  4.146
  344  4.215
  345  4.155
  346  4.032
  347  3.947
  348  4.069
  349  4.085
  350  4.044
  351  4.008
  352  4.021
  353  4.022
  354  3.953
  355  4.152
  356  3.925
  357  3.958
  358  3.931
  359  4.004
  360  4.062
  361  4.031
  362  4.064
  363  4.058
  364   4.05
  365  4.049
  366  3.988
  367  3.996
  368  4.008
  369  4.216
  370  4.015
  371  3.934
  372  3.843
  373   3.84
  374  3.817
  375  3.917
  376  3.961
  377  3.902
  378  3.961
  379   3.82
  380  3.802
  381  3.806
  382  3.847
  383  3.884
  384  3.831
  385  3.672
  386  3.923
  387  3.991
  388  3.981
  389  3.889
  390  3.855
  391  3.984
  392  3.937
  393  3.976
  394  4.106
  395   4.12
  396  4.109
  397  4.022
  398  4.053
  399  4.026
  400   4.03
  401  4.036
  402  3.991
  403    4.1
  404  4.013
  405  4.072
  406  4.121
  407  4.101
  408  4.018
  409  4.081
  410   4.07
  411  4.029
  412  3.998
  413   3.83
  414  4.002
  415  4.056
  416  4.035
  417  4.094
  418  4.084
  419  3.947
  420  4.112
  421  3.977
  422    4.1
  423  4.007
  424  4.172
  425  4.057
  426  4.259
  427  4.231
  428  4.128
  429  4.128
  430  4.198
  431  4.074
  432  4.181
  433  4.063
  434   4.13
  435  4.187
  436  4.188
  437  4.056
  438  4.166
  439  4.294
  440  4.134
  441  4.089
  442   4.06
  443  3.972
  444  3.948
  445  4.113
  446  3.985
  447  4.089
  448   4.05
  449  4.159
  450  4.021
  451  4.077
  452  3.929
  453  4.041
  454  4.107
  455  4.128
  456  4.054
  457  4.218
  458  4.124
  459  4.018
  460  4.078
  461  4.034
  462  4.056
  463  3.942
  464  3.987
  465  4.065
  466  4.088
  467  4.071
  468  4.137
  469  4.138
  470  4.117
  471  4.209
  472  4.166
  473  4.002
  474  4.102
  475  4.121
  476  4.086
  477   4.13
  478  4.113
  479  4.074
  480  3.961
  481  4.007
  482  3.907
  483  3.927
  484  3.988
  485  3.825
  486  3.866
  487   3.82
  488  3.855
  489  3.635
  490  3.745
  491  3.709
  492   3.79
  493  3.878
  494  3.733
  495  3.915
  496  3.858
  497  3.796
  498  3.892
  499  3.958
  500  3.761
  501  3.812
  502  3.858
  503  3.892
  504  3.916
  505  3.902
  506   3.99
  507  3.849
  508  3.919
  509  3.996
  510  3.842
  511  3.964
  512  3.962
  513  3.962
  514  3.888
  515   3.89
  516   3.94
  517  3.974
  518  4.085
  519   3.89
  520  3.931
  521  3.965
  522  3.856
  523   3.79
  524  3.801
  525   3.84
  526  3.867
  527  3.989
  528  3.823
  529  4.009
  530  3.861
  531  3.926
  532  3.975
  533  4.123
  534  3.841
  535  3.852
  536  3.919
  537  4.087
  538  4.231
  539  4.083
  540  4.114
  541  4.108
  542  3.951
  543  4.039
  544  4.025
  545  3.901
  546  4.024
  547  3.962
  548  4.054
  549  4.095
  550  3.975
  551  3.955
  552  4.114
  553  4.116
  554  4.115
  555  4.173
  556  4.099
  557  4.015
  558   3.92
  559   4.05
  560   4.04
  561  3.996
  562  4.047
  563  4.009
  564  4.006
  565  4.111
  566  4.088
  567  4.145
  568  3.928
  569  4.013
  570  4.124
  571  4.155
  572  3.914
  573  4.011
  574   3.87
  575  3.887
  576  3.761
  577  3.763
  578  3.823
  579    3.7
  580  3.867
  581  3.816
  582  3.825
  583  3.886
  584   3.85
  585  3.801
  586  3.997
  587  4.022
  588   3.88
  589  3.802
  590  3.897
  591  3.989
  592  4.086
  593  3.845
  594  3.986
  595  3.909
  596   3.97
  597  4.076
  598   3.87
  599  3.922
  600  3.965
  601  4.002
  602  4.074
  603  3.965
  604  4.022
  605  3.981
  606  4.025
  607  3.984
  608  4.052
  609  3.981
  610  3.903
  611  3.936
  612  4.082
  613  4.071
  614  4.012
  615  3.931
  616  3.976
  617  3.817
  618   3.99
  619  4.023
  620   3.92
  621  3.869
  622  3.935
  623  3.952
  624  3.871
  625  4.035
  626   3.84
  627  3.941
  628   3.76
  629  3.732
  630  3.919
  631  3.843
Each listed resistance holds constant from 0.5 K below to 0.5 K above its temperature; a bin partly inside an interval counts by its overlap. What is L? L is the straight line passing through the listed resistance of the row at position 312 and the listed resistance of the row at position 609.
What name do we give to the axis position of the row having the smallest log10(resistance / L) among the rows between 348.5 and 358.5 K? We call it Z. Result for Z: 356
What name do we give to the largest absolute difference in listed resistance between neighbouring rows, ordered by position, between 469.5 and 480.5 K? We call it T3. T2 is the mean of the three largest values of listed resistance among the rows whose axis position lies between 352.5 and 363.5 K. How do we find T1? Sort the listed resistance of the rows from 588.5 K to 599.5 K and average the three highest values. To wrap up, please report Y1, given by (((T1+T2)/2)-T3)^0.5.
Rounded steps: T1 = 4.05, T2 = 4.09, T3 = 0.164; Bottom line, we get 1.98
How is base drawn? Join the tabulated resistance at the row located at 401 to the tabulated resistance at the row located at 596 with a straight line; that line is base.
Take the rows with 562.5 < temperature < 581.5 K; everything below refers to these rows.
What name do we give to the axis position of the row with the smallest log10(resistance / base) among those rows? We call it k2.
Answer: 579 K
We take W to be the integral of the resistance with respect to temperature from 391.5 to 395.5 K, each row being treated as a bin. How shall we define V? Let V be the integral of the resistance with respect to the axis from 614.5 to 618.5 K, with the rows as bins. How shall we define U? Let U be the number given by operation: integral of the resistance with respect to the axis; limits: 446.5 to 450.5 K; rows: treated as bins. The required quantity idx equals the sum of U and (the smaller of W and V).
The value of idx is 32.0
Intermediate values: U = 16.3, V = 15.7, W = 16.1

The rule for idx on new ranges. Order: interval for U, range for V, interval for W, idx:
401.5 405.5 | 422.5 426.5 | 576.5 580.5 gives 31.3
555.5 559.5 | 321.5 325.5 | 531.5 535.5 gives 31.9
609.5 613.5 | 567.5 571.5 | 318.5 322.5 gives 32.2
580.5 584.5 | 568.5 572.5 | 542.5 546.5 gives 31.4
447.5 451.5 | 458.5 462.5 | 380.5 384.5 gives 31.7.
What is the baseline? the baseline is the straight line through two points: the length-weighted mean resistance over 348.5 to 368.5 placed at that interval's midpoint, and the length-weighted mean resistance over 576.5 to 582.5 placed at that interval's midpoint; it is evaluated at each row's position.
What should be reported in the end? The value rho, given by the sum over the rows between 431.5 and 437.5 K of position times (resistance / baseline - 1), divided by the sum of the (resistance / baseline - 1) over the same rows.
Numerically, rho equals 434.4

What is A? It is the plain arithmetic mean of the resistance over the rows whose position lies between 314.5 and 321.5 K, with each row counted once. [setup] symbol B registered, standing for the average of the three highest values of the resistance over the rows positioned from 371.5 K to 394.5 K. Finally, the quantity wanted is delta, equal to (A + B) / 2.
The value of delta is 4.06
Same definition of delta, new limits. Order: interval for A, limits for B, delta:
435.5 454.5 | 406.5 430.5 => 4.15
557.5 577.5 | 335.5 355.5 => 4.12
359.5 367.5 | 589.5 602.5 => 4.06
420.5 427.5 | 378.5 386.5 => 4.00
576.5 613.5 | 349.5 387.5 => 4.04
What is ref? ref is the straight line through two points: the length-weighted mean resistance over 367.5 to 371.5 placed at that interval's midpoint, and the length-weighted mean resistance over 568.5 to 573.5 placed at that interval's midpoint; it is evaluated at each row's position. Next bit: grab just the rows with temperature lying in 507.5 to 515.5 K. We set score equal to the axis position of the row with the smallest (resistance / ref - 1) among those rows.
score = 510 K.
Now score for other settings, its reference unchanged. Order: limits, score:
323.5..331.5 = 330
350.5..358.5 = 356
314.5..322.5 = 319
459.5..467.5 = 463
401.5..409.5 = 402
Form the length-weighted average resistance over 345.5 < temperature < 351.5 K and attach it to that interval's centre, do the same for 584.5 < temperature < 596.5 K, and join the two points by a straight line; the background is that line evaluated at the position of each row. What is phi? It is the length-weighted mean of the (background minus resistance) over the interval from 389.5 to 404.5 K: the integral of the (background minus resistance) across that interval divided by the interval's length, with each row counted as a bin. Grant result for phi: -0.01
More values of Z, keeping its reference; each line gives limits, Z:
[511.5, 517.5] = 514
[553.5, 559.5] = 558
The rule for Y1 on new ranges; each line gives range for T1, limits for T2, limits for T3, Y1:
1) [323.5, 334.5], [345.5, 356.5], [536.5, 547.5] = 1.99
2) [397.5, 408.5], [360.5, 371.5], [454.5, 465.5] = 1.99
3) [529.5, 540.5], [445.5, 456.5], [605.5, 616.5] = 2.00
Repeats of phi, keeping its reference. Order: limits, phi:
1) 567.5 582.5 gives 0.04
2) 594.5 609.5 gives -0.06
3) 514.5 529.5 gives 0.05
